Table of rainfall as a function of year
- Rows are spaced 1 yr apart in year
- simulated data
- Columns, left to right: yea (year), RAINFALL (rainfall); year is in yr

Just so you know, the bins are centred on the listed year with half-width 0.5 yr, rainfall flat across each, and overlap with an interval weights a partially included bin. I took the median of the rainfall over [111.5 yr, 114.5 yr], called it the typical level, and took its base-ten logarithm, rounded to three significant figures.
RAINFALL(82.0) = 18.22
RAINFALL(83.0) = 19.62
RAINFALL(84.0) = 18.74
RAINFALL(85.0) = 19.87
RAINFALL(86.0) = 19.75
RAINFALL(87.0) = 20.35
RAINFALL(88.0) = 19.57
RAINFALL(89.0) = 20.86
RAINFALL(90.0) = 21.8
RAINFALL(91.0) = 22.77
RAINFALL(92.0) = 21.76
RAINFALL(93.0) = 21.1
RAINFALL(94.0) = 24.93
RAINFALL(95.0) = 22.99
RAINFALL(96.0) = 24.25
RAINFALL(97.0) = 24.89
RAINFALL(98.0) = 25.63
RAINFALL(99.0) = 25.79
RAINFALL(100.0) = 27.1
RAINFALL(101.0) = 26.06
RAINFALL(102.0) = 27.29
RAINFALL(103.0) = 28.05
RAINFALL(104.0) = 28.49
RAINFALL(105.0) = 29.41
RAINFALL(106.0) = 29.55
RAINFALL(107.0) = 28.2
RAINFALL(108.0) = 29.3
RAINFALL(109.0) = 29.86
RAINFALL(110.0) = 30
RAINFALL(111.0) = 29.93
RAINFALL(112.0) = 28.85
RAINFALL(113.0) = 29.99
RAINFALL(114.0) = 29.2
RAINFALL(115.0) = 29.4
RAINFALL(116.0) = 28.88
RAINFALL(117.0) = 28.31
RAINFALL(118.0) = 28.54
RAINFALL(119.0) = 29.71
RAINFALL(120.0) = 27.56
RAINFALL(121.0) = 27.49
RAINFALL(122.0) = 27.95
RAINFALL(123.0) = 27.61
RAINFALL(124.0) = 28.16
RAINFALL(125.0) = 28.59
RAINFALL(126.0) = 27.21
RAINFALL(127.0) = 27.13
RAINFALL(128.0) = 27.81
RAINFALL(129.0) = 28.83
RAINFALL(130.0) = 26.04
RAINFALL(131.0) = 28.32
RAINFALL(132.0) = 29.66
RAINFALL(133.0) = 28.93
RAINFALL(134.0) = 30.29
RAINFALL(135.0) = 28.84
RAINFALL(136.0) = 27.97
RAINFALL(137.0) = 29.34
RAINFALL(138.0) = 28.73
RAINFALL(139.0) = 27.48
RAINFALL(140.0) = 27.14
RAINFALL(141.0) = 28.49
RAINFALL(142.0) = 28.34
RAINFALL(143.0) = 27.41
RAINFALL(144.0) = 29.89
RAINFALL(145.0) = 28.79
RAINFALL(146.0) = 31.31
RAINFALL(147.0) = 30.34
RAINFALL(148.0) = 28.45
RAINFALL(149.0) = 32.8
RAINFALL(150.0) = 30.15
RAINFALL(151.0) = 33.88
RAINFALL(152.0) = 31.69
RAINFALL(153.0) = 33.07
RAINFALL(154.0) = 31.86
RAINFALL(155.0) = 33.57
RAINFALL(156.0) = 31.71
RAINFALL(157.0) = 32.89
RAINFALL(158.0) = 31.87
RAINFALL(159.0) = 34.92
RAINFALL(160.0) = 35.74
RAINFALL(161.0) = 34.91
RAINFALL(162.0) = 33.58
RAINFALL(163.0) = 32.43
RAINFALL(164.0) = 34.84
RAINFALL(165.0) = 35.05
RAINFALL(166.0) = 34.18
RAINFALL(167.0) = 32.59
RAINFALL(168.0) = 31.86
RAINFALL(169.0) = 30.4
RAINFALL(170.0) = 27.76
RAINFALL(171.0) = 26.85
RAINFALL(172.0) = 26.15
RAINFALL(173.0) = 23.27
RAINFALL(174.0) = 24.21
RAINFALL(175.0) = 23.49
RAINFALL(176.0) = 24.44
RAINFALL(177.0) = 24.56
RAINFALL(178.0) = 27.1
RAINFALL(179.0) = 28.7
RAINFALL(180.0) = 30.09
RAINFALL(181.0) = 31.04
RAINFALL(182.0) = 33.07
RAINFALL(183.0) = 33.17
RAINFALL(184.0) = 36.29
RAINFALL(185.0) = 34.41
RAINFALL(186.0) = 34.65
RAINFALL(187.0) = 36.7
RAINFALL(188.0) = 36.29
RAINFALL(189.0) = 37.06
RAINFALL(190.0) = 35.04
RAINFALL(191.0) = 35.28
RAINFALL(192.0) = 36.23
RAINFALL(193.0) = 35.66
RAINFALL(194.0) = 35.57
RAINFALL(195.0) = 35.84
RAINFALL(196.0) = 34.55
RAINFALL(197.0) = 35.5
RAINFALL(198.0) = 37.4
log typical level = 1.47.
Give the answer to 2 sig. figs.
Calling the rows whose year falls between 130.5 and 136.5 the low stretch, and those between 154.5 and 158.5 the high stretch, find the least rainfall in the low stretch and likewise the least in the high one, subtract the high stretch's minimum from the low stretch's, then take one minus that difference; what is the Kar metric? 4.7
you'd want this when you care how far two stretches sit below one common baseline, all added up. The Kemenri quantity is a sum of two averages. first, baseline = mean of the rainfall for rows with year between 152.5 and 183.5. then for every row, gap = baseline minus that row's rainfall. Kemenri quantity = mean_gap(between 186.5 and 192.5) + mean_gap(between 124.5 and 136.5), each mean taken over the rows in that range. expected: -3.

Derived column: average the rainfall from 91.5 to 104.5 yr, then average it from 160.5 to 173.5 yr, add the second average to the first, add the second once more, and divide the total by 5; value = 17.5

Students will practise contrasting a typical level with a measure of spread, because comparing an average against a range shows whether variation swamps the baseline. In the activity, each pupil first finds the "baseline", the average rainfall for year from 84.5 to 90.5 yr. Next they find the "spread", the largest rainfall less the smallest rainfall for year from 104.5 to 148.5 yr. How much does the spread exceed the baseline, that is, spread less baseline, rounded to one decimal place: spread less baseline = -15.1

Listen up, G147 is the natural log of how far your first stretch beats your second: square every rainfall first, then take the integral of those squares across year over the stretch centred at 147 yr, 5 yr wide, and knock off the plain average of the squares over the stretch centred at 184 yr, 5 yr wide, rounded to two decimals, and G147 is 8.14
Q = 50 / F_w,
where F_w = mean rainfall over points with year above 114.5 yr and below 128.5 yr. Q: 1.78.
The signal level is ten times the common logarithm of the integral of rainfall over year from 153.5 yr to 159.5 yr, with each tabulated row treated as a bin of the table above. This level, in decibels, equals 22.9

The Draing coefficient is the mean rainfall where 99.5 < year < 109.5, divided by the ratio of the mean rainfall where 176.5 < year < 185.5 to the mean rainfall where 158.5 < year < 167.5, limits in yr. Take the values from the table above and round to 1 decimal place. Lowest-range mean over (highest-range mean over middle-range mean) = 31.4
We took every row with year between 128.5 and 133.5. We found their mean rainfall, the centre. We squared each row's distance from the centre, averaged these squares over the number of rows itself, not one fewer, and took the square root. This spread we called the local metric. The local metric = 1.2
